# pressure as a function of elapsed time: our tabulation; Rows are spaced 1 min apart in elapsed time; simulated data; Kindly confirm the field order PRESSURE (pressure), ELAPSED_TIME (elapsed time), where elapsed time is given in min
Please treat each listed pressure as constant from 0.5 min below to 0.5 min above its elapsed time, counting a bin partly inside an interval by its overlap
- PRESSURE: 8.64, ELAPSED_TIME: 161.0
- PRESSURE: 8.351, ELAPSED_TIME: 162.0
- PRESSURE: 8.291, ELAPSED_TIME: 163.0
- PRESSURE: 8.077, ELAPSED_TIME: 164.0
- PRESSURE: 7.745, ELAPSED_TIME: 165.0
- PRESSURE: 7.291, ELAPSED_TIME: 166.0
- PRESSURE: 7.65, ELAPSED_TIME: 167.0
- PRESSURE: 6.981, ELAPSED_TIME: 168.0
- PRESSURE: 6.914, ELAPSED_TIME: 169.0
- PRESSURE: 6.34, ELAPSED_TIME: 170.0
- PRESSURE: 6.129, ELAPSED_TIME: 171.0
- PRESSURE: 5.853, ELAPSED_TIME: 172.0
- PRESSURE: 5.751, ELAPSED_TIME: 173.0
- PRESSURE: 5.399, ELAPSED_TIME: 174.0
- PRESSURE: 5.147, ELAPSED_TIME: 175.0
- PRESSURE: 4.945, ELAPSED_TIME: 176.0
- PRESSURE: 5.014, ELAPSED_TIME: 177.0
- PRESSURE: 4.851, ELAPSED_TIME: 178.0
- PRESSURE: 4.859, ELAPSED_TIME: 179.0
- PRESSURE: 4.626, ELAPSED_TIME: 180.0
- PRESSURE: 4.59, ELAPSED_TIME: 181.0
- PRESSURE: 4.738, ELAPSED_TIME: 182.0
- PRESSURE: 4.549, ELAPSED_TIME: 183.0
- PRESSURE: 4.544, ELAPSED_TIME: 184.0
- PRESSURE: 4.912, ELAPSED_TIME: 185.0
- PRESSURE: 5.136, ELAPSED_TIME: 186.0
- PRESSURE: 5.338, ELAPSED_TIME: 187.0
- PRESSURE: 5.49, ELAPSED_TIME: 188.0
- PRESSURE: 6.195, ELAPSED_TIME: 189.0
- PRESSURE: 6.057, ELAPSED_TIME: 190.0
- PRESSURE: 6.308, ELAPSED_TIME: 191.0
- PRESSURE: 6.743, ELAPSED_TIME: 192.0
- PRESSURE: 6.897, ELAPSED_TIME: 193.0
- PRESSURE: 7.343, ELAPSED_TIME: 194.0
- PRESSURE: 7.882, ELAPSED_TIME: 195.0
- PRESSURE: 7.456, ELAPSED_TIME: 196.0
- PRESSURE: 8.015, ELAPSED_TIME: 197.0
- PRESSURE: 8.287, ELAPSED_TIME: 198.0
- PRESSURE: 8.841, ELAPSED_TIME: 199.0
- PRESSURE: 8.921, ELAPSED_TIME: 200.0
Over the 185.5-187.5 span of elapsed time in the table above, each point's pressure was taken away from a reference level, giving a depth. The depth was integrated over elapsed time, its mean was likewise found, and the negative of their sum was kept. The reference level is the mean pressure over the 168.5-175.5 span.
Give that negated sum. -2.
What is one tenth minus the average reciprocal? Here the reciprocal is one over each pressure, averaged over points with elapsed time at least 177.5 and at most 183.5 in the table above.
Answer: -0.11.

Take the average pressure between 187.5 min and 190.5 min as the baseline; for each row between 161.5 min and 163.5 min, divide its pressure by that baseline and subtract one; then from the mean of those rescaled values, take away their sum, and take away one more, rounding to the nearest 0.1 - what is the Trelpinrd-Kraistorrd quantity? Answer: -1.4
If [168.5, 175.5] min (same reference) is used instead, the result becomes -1.0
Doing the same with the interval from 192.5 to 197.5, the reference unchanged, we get -2.1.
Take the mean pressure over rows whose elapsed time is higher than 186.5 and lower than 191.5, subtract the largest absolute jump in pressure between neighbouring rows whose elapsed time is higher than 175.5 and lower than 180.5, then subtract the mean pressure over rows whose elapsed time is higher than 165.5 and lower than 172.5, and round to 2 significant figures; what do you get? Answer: -1.1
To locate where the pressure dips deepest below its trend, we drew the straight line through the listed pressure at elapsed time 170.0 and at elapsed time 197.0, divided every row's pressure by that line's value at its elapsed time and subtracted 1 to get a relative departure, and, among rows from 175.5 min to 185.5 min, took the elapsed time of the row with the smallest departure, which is 184.0 min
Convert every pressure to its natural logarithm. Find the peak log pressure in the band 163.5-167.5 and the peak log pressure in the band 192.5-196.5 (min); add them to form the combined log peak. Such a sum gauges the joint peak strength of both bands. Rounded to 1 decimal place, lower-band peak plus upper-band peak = 4.2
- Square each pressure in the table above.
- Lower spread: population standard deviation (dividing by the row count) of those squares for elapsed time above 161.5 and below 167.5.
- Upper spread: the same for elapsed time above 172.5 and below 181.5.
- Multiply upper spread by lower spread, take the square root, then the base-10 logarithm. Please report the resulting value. 0.66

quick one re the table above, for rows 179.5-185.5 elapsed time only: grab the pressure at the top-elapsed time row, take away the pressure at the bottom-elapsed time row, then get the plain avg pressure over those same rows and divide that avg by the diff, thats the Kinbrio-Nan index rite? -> 16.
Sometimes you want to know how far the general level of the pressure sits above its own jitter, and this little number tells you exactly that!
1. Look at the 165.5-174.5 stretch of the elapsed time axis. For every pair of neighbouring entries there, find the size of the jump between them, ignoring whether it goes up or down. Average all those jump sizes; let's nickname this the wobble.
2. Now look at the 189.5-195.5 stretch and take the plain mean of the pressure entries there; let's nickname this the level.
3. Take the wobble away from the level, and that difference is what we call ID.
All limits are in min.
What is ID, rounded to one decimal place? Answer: 6.5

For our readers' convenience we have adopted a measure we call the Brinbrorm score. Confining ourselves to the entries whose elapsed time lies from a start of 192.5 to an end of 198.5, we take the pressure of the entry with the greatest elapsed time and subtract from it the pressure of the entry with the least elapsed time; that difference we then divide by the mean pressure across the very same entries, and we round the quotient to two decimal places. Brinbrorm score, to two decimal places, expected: 0.18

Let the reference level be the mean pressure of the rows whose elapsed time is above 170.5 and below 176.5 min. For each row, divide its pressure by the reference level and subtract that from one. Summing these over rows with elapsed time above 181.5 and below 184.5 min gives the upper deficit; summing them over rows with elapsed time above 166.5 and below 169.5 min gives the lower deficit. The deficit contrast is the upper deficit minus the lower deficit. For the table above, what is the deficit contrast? 1.4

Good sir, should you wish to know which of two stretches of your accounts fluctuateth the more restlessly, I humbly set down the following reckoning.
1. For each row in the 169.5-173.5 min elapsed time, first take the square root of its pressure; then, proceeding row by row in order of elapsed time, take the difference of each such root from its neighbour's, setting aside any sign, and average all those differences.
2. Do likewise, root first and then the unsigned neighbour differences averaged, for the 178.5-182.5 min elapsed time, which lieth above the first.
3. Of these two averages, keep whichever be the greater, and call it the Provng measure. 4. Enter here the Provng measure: 0.040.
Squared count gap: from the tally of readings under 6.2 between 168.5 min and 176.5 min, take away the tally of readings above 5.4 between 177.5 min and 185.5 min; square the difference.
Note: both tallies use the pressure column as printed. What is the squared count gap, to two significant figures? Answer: 36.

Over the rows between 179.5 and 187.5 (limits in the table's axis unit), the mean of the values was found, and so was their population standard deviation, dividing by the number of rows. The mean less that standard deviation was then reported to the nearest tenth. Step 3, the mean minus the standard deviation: 4.5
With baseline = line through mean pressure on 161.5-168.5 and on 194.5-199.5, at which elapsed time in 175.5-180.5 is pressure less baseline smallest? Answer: 180.0 min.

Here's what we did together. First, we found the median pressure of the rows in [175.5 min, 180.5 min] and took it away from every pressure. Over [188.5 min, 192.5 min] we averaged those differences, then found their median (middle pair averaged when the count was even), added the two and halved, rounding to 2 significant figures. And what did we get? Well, 1.4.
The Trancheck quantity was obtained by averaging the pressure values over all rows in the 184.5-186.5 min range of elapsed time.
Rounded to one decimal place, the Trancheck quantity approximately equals 5.0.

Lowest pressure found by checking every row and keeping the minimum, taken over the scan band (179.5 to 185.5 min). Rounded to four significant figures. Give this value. 4.544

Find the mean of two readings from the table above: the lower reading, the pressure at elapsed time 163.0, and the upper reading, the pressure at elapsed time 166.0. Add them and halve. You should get 7.8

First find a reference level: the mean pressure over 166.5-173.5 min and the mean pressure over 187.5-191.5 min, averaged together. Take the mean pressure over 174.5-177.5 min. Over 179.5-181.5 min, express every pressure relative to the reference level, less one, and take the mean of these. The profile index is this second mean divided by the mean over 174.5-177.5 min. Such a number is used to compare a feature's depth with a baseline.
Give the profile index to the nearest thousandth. -0.053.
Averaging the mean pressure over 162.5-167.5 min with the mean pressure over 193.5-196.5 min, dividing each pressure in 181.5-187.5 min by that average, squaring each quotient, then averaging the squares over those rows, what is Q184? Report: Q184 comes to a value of 0.40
